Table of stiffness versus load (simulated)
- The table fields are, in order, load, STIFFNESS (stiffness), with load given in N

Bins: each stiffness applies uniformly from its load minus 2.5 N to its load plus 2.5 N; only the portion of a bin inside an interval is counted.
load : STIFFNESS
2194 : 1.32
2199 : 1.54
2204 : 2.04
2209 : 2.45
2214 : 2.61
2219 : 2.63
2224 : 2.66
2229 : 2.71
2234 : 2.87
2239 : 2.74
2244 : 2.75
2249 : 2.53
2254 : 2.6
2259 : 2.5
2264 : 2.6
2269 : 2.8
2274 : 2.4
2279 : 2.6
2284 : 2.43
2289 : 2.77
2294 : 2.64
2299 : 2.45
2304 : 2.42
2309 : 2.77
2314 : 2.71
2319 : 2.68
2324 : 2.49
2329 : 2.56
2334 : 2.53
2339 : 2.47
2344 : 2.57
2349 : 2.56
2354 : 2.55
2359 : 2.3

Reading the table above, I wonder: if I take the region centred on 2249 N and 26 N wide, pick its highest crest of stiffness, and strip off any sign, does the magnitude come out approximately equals 2.75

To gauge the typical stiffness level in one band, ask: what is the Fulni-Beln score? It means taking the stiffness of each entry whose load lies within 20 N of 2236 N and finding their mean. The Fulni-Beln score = 2.686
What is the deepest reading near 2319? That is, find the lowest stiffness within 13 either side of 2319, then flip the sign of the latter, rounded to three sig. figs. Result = -2.49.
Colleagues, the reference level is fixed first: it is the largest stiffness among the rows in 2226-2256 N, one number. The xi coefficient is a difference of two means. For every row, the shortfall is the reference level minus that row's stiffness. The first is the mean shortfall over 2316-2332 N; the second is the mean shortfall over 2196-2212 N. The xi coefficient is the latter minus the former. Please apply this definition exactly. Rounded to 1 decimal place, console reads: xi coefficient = 0.6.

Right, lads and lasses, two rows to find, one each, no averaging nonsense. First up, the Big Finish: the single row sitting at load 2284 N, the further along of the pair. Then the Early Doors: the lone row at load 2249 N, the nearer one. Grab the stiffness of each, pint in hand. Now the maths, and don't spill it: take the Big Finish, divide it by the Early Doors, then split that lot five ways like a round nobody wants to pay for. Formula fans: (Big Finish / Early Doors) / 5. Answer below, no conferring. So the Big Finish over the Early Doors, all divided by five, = 0.192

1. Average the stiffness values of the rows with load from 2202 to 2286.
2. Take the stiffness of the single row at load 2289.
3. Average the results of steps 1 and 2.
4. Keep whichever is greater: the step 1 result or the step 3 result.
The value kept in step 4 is 2.68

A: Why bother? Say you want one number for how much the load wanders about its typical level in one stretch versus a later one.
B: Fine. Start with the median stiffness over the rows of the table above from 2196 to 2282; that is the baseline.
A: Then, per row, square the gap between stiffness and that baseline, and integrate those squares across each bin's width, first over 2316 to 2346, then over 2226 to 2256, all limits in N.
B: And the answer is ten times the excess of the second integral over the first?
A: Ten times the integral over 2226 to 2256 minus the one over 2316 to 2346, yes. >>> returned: 4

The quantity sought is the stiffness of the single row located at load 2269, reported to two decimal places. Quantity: 2.80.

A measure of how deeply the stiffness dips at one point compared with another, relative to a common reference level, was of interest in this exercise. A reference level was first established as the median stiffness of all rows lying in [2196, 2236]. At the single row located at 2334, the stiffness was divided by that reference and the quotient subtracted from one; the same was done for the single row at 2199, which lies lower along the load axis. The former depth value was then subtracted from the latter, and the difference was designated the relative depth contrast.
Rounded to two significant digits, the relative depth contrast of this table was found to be 0.38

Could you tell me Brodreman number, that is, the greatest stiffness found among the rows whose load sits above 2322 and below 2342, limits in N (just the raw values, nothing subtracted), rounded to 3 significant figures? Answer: 2.56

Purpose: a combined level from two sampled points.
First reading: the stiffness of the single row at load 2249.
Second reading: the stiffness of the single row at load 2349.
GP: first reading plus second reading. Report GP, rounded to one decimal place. 5.1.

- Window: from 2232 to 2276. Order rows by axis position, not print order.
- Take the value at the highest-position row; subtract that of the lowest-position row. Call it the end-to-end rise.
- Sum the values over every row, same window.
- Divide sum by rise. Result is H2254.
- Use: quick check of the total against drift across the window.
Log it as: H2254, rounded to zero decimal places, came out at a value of -51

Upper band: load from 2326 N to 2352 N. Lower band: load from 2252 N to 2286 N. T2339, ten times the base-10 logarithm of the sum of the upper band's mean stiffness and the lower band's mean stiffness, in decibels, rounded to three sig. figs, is 7.08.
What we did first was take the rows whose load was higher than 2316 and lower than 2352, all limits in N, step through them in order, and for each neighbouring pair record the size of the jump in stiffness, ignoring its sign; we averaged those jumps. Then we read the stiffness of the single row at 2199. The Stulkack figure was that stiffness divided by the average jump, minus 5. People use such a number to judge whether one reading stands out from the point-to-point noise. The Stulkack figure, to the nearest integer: 15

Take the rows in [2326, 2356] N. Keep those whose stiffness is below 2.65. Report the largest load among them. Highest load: 2354 N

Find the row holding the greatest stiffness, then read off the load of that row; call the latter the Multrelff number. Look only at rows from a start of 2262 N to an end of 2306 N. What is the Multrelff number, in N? 2269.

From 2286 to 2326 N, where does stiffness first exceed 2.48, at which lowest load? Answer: 2289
